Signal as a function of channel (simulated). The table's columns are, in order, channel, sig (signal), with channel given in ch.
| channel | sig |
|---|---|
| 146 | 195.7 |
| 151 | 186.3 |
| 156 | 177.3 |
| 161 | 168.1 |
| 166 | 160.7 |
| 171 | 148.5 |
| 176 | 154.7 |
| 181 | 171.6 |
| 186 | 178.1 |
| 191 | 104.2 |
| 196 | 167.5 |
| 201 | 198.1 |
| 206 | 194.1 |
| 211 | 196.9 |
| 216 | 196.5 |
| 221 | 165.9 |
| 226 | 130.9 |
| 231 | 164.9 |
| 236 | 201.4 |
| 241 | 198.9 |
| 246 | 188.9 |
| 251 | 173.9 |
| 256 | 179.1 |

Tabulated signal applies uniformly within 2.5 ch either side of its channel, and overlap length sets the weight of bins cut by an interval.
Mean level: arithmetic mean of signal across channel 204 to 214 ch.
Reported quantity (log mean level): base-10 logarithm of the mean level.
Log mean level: 2.291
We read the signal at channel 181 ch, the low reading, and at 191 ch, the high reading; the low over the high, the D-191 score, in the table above 1.6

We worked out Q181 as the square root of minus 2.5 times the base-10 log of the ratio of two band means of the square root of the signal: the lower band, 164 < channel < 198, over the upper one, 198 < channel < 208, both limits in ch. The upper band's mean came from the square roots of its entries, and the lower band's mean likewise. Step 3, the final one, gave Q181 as 0.36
